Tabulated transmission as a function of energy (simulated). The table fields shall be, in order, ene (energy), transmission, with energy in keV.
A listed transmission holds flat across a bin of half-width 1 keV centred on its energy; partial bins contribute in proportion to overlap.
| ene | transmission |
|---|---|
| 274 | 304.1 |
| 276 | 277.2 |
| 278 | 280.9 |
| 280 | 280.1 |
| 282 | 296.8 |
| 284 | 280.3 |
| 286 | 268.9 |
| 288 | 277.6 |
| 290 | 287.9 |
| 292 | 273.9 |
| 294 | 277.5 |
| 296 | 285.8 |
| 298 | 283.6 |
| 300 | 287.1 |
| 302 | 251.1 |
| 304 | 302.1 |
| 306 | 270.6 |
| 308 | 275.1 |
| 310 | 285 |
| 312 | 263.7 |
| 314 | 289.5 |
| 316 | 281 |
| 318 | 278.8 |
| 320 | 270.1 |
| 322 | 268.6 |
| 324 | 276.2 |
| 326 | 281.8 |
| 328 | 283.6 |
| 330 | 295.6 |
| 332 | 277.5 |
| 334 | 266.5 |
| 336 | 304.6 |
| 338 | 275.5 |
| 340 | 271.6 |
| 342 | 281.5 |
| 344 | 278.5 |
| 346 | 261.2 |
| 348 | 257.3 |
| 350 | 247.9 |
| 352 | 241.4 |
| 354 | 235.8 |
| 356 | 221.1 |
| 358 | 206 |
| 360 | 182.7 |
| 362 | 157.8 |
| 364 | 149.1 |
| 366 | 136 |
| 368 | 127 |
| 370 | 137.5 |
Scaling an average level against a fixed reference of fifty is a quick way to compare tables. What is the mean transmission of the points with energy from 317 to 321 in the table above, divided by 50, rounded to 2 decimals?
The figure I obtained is 5.49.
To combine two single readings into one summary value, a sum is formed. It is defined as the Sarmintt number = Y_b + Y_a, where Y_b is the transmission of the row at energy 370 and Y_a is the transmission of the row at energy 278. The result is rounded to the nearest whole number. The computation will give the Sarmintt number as 418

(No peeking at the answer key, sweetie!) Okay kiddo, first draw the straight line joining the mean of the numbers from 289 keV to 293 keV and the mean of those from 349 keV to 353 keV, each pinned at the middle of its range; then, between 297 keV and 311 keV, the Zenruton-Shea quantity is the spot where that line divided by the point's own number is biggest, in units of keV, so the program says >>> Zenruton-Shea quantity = 302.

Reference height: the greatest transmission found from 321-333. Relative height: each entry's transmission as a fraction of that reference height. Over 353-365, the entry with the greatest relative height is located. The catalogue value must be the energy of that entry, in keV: 354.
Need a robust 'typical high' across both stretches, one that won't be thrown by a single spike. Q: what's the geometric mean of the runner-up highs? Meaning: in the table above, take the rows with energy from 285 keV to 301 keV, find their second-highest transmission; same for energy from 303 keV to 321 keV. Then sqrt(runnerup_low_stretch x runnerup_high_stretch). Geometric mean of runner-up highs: 288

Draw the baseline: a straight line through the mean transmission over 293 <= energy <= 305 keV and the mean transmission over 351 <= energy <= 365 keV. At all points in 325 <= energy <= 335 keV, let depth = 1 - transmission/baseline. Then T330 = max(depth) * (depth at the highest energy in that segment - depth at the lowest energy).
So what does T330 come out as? -0.002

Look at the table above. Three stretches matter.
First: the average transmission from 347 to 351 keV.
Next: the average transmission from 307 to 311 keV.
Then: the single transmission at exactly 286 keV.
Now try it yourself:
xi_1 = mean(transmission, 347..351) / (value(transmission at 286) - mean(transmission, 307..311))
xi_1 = -23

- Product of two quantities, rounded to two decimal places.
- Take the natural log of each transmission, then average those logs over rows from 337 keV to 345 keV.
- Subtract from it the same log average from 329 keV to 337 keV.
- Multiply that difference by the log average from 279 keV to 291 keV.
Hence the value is -0.18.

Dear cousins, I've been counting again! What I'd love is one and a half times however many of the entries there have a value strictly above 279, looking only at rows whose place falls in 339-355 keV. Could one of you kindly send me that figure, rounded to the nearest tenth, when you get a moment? 1.5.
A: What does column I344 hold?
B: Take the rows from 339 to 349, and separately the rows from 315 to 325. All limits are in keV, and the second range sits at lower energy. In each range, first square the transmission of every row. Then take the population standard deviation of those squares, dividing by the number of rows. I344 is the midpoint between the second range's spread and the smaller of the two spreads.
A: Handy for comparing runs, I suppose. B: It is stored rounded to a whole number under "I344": 2655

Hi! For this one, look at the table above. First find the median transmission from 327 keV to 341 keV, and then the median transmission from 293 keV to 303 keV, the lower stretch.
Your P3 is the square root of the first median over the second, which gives 0.99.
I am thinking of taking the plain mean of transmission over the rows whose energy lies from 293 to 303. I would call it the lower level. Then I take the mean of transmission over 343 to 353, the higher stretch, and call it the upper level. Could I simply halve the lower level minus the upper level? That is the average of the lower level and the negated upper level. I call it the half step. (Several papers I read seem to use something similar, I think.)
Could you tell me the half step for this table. 10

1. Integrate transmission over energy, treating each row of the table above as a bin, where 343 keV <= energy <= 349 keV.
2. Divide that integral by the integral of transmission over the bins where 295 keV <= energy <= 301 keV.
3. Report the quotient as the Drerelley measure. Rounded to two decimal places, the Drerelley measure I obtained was 0.93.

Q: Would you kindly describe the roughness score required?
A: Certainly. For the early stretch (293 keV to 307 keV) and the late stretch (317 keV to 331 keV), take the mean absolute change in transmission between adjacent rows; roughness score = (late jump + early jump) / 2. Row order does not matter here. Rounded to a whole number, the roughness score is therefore 14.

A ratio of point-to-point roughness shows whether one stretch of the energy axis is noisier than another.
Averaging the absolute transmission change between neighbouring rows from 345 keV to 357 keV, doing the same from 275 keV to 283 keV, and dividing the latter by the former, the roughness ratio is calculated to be 0.9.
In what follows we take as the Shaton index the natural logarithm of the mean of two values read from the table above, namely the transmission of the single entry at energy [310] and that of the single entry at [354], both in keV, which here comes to 5.56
